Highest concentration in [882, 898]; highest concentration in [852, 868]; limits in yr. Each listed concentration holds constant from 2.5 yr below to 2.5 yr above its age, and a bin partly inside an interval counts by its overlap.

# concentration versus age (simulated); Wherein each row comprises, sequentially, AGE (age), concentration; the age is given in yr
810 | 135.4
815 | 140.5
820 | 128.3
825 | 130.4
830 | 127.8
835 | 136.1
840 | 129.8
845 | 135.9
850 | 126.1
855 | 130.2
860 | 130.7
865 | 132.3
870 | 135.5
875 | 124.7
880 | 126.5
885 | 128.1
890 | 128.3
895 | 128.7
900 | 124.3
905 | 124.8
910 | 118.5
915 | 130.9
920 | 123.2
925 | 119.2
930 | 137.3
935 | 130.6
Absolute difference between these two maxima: 3.6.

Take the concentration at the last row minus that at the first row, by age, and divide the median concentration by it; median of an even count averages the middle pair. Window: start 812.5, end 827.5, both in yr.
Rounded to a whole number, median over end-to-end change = -13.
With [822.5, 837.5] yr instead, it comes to 23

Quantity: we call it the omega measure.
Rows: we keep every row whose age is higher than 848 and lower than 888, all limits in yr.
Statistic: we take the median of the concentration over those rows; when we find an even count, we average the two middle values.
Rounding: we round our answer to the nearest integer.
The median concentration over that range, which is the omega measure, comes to 129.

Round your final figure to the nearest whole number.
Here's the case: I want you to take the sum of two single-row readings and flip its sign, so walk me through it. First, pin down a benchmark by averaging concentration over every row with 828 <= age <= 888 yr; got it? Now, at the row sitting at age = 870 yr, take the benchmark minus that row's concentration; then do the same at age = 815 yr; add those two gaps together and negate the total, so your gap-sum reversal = 15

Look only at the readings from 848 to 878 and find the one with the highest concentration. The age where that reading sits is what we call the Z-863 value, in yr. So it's 870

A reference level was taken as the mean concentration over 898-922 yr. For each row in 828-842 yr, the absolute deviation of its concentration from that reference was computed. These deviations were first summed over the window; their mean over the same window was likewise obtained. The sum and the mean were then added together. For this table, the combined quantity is 27.6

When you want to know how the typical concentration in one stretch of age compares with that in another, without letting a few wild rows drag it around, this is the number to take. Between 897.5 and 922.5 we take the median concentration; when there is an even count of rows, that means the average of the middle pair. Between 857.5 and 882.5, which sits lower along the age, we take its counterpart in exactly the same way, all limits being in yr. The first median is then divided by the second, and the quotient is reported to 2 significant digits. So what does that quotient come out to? 0.95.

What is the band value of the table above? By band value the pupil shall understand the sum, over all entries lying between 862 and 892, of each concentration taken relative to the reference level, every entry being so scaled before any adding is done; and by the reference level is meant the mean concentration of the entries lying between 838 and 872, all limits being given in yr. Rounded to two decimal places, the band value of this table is 5.90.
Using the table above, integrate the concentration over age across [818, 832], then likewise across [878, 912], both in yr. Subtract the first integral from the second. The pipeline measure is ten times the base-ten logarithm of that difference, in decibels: 34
